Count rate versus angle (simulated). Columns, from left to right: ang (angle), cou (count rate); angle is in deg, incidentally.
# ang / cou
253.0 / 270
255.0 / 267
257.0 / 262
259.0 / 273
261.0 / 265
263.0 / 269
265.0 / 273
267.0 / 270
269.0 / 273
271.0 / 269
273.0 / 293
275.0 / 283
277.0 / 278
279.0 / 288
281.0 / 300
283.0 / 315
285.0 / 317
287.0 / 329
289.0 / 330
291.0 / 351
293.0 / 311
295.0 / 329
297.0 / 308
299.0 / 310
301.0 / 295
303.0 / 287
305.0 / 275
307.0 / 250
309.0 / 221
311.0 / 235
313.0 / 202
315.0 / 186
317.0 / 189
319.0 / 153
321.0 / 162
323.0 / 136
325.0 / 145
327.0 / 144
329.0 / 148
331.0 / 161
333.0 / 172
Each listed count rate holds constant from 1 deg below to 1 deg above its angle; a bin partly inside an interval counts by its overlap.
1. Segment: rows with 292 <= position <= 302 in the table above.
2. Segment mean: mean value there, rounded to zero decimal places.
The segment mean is 311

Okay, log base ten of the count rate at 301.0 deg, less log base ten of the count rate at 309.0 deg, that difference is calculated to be 0.13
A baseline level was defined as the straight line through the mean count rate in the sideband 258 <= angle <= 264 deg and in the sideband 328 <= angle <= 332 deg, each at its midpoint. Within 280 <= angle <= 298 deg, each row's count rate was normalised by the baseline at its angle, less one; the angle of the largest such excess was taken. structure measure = 291.0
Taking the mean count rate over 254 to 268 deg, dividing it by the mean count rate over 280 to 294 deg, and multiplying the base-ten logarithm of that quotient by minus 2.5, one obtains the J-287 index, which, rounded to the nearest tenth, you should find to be 0.2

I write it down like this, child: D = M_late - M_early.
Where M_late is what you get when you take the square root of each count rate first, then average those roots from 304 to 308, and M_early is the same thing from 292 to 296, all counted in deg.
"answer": -1.7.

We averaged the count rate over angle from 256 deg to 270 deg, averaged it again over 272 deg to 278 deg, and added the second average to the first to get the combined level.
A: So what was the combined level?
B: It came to 554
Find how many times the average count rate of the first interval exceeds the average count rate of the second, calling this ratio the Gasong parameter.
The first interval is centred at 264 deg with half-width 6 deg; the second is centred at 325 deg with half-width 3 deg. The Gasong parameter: 1.9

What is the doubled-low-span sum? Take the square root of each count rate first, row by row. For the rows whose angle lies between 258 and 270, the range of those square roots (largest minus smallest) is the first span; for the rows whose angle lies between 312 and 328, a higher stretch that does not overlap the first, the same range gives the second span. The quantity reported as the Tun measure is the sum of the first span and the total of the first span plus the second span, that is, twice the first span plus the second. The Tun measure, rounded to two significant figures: 3.0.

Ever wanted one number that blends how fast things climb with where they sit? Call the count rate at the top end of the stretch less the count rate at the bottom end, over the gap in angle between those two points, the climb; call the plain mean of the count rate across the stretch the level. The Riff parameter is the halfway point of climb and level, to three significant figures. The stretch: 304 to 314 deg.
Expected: 114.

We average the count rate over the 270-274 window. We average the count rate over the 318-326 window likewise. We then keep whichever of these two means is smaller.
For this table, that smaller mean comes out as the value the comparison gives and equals 149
